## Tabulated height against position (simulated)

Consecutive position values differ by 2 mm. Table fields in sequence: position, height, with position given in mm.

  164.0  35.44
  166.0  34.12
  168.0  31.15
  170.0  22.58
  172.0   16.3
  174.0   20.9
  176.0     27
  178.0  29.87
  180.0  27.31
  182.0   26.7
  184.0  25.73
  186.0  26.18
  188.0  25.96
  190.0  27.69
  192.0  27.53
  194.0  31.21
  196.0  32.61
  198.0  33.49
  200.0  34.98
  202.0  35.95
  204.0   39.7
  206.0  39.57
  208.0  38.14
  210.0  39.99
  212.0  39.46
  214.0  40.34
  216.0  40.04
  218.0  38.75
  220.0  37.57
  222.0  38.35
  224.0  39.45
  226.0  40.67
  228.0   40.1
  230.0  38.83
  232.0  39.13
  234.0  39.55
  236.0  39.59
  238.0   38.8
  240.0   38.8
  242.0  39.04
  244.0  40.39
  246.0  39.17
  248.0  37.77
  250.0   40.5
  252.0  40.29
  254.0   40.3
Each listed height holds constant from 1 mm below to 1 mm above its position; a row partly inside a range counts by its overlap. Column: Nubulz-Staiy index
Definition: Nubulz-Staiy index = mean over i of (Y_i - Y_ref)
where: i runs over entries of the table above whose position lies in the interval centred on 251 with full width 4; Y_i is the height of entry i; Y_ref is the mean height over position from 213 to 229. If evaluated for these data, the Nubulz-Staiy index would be 1.0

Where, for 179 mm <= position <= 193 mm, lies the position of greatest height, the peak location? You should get 190.0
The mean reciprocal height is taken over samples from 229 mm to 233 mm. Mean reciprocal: 0.0257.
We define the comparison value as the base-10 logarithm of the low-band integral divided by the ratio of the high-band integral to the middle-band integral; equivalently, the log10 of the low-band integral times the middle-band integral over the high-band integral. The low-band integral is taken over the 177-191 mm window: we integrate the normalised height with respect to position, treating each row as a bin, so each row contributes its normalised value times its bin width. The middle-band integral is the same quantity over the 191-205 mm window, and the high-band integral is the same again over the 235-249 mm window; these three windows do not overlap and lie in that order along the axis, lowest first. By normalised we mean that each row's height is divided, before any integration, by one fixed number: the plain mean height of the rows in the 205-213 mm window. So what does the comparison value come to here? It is 0.92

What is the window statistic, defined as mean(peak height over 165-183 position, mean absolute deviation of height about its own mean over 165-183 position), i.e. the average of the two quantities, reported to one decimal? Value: 19.2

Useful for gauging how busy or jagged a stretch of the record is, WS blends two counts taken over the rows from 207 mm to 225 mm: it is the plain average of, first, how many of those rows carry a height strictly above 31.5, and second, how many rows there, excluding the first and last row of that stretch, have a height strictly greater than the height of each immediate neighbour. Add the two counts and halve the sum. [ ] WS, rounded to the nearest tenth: 5.5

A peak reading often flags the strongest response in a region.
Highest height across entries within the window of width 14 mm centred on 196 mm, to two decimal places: 35.95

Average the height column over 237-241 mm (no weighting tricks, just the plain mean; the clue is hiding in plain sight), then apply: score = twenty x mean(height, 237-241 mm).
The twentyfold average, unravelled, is 776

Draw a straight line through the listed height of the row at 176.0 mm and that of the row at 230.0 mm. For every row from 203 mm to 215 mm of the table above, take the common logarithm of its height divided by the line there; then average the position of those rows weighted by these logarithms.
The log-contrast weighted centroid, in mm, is 208.6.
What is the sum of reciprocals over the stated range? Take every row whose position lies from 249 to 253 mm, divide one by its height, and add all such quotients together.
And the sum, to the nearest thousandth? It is 0.050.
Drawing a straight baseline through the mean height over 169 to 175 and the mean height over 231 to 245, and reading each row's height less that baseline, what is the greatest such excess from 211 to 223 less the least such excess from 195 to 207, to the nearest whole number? 2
